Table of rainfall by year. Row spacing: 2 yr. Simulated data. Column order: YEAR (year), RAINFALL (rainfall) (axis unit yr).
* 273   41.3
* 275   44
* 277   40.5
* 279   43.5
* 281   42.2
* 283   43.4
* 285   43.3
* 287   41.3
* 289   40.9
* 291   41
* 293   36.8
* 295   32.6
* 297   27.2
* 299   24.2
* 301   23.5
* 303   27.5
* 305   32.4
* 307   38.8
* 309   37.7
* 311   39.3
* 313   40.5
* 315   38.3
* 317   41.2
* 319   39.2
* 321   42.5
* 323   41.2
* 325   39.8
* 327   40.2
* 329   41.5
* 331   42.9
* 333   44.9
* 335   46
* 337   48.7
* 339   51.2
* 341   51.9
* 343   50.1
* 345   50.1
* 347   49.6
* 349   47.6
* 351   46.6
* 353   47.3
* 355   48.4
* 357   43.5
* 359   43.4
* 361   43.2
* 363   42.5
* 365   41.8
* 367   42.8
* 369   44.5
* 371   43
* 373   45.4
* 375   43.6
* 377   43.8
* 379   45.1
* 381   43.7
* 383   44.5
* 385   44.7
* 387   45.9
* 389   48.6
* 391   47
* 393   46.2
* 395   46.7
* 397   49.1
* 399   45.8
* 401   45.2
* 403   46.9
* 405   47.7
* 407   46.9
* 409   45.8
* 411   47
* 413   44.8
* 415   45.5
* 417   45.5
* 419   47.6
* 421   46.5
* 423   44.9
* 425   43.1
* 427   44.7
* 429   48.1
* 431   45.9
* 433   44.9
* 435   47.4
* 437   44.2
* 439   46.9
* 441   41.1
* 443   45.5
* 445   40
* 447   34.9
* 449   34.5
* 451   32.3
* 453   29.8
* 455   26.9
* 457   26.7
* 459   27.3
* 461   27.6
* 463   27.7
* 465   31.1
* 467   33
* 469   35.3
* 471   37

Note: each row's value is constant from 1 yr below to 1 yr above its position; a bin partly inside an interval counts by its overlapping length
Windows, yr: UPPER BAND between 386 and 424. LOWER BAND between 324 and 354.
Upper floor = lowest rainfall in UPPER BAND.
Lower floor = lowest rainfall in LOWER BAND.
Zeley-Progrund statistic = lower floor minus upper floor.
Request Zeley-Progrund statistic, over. -5.0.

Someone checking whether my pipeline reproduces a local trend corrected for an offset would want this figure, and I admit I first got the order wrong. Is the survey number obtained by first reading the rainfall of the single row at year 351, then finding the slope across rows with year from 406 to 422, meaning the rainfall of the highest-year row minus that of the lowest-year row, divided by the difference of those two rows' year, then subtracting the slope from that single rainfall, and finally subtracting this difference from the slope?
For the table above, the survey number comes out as -46.7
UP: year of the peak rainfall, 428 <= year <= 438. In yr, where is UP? 429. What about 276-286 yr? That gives 279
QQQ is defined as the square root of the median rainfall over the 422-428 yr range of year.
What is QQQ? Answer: 6.69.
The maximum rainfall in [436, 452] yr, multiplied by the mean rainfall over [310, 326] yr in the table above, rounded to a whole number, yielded 1888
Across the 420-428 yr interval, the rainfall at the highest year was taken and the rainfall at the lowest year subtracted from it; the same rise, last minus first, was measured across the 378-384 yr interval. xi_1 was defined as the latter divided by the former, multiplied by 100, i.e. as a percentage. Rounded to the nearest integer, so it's 33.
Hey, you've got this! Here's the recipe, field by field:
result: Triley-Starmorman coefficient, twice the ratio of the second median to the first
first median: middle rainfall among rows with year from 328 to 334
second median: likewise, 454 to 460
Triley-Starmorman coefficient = 1.25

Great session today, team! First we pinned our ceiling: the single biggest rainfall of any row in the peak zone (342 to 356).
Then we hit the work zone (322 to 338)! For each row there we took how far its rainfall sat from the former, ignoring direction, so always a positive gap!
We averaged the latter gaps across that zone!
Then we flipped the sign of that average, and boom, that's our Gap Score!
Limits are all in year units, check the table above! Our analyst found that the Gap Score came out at -7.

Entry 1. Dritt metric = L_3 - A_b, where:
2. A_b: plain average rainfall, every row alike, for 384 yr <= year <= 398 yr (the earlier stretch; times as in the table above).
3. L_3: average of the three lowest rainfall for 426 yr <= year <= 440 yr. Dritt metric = -2.3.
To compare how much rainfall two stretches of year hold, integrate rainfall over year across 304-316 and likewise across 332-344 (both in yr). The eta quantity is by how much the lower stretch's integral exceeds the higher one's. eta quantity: -132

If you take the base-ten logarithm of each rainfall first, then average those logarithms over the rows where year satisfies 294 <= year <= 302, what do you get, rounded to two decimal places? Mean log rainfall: 1.43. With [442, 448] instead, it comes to 1.60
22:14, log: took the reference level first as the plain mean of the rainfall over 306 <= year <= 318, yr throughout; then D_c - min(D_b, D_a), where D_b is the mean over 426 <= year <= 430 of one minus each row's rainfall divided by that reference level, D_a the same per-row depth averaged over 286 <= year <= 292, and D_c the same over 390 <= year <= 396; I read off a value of -0.01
